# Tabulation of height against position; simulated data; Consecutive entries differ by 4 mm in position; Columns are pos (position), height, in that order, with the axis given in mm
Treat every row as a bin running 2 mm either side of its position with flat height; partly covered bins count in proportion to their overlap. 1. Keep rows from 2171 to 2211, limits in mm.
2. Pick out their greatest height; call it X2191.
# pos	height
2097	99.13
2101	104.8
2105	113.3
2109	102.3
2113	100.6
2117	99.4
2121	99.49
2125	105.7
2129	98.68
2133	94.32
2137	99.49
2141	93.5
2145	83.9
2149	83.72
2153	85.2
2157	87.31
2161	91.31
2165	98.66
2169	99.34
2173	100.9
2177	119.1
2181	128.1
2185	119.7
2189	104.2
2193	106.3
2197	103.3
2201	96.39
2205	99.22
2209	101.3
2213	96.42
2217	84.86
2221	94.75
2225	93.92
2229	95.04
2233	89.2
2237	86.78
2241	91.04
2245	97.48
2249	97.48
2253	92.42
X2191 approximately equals 128.1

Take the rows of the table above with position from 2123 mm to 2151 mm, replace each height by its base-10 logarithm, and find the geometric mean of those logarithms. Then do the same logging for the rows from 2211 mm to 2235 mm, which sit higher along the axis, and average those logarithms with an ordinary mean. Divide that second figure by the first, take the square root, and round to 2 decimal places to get 1.00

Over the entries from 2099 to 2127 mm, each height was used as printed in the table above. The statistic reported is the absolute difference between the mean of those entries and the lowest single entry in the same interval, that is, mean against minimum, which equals 4.3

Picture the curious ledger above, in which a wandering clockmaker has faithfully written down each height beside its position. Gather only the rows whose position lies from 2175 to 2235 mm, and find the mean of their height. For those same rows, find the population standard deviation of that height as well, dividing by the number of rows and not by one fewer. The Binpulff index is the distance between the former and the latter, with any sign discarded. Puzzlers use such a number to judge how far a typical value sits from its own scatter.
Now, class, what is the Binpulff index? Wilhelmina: 91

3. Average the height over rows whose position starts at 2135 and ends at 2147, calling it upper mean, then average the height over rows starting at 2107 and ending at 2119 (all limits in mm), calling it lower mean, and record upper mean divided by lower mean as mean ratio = 0.92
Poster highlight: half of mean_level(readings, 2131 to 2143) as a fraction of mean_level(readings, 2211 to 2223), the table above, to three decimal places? 0.520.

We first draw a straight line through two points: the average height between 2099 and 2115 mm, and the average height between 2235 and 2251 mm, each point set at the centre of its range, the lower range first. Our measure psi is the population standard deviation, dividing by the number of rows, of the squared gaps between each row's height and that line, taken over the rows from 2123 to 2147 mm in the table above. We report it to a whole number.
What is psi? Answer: 110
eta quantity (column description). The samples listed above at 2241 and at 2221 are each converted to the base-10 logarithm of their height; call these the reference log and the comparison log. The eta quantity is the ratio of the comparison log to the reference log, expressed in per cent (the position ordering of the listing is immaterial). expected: 101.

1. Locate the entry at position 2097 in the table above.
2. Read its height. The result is 99.13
